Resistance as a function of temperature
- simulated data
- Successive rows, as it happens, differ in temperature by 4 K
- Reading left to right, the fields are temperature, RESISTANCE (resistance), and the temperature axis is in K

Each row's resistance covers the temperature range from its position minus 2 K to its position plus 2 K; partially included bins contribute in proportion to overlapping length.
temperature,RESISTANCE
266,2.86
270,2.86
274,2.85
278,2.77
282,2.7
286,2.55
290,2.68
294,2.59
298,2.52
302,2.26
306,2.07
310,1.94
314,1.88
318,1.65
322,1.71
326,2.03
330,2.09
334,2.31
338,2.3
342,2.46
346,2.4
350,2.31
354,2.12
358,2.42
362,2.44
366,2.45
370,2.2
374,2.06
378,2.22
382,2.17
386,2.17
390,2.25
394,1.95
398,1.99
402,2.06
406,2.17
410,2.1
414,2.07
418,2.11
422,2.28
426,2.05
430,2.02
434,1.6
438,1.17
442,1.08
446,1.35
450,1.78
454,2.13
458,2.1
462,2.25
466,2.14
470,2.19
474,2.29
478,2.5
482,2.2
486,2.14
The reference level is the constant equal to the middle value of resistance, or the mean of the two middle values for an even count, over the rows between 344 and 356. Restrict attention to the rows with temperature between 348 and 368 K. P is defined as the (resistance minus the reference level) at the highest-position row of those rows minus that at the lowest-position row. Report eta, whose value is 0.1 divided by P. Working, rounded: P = 0.1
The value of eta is 0.7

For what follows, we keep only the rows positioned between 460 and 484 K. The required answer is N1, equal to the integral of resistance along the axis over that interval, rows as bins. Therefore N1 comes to 54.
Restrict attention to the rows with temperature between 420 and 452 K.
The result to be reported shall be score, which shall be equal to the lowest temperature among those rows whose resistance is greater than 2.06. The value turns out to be 422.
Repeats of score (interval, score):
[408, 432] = 410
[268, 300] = 270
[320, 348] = 330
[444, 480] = 454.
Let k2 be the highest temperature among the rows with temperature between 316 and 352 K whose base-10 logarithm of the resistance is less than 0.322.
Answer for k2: 330 K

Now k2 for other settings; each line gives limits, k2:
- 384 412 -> 402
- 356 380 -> 374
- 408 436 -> 434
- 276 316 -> 314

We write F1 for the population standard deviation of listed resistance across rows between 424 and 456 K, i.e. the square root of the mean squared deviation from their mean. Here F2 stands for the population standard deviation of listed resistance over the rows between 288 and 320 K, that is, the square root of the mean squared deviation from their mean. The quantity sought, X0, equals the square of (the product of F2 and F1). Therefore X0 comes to 0.0182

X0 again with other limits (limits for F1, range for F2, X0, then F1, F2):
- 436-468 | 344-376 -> 0.0042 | 0.45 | 0.14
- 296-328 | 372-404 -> 0.0007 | 0.27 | 0.10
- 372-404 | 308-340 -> 0.0005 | 0.10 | 0.23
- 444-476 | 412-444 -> 0.0159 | 0.29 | 0.43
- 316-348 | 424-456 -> 0.0123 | 0.29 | 0.39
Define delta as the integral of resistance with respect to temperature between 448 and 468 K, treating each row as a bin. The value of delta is 41.6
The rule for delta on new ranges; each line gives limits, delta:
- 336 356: 46.4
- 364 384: 44.4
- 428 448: 28.9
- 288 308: 48.5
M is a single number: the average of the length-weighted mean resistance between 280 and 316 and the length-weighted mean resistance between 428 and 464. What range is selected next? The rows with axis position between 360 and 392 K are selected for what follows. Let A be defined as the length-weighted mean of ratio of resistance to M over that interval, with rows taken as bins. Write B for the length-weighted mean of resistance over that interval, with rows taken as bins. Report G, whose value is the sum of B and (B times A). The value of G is 4.7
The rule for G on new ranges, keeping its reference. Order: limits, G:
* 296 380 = 4.5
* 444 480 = 4.2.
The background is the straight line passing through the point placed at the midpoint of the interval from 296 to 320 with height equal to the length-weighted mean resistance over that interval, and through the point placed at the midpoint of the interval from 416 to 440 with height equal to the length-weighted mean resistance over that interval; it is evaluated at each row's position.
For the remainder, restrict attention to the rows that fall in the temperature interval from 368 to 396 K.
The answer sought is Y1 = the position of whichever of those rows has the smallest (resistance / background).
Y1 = 394 K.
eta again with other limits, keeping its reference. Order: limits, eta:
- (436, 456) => 0.1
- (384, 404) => -0.9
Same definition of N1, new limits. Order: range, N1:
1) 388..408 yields 42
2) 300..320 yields 39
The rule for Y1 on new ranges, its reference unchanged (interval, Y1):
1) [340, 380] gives 374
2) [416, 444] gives 442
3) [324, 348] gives 326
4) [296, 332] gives 318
